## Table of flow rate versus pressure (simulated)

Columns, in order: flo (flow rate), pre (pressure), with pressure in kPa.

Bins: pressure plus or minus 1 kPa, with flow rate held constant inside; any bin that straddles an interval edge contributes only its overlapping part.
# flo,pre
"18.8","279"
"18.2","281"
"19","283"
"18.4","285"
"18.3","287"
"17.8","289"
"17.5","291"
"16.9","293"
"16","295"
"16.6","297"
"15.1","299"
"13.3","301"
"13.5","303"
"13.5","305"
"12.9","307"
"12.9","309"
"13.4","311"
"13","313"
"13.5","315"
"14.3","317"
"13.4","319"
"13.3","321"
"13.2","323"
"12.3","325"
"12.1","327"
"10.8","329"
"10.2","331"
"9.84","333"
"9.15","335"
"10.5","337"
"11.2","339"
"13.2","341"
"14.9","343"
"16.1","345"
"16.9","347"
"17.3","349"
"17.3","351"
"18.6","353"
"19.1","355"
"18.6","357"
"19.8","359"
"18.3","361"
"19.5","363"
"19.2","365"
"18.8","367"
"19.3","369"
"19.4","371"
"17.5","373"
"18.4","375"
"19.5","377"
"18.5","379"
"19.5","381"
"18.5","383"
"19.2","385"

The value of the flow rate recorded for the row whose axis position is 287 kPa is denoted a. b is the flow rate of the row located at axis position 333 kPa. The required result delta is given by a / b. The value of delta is 1.86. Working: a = 18.3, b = 9.84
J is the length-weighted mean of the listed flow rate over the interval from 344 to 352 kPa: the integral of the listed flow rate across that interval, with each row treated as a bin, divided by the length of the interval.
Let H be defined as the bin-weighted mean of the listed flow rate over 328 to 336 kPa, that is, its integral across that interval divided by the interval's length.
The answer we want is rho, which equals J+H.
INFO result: 27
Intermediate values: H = 10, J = 17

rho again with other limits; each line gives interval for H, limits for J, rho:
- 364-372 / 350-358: 38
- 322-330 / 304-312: 25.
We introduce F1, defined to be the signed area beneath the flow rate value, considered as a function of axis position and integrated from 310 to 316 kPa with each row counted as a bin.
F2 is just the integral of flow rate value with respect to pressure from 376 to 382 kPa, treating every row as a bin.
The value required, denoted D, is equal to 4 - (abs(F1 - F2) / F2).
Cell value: 3.69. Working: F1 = 80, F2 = 115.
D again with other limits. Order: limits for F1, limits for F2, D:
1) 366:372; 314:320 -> 3.60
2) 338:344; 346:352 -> 3.76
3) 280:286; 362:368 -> 3.97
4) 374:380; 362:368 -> 3.98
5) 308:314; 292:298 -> 3.79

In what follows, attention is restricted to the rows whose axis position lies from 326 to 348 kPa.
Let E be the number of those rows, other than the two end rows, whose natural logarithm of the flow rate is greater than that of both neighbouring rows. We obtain 0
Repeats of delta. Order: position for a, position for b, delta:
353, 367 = 0.99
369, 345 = 1.20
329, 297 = 0.65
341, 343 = 0.89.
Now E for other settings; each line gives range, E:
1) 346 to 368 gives 3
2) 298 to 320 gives 2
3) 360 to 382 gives 3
